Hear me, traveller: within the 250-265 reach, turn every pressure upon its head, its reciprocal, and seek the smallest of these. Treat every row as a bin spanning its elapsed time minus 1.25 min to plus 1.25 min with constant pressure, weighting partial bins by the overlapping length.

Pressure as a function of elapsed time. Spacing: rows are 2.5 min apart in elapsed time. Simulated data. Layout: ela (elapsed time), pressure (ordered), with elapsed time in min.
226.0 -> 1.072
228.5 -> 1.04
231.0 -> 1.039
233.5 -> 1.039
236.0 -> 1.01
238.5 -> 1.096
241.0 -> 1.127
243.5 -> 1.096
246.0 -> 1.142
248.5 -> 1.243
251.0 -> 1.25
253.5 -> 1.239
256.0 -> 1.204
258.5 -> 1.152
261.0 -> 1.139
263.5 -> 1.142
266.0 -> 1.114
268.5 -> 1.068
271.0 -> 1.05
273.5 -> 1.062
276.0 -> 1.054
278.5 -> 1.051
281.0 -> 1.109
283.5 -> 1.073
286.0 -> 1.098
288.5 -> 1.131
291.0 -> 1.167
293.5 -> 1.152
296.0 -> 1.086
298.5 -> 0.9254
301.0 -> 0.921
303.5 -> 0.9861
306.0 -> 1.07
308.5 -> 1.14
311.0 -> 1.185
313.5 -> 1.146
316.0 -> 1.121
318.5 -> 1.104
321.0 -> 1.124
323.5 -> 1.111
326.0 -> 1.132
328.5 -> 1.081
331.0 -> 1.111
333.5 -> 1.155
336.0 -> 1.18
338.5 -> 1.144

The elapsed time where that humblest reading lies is 251.0 min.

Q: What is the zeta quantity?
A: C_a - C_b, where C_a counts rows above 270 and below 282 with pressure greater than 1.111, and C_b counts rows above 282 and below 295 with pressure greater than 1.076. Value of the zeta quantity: -4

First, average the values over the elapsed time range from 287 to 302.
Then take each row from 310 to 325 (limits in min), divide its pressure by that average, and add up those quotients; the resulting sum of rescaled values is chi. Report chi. 6.4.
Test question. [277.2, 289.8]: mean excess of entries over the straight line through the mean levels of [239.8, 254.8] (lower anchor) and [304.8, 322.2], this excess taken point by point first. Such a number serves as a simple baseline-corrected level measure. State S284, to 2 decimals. -0.06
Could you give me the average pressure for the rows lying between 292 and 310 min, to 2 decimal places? 1.04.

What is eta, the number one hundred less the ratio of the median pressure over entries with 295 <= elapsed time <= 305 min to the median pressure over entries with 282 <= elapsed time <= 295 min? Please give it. 99.2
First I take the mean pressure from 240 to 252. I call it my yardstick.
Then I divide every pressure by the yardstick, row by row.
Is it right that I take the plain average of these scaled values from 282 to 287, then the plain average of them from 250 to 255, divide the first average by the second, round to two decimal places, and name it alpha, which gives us 0.87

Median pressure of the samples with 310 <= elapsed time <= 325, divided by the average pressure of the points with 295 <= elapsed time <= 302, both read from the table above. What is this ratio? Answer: 1.15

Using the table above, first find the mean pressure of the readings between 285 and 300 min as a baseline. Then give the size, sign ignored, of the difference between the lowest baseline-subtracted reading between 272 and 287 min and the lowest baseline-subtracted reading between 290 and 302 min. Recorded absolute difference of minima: 0.13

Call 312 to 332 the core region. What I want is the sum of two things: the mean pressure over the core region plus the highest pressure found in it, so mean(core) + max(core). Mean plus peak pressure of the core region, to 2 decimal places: 2.26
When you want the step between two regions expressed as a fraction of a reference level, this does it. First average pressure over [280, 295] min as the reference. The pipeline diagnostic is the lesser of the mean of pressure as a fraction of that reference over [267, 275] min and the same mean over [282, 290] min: 0.95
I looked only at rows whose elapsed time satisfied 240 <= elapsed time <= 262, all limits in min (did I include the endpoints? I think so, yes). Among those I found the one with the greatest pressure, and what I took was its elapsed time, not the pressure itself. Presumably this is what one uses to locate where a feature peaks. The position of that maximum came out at 251.0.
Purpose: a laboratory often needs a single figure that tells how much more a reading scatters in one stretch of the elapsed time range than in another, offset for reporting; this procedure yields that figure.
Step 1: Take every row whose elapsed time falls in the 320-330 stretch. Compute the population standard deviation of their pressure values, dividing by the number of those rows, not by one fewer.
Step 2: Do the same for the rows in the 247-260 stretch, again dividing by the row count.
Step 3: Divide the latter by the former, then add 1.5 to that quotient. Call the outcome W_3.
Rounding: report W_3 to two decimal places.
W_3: 3.38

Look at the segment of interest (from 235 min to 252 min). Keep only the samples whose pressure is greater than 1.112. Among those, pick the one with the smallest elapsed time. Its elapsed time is 241.0 min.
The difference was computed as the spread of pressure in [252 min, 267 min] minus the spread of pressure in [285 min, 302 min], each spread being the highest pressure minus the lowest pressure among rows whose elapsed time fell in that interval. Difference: -0.12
